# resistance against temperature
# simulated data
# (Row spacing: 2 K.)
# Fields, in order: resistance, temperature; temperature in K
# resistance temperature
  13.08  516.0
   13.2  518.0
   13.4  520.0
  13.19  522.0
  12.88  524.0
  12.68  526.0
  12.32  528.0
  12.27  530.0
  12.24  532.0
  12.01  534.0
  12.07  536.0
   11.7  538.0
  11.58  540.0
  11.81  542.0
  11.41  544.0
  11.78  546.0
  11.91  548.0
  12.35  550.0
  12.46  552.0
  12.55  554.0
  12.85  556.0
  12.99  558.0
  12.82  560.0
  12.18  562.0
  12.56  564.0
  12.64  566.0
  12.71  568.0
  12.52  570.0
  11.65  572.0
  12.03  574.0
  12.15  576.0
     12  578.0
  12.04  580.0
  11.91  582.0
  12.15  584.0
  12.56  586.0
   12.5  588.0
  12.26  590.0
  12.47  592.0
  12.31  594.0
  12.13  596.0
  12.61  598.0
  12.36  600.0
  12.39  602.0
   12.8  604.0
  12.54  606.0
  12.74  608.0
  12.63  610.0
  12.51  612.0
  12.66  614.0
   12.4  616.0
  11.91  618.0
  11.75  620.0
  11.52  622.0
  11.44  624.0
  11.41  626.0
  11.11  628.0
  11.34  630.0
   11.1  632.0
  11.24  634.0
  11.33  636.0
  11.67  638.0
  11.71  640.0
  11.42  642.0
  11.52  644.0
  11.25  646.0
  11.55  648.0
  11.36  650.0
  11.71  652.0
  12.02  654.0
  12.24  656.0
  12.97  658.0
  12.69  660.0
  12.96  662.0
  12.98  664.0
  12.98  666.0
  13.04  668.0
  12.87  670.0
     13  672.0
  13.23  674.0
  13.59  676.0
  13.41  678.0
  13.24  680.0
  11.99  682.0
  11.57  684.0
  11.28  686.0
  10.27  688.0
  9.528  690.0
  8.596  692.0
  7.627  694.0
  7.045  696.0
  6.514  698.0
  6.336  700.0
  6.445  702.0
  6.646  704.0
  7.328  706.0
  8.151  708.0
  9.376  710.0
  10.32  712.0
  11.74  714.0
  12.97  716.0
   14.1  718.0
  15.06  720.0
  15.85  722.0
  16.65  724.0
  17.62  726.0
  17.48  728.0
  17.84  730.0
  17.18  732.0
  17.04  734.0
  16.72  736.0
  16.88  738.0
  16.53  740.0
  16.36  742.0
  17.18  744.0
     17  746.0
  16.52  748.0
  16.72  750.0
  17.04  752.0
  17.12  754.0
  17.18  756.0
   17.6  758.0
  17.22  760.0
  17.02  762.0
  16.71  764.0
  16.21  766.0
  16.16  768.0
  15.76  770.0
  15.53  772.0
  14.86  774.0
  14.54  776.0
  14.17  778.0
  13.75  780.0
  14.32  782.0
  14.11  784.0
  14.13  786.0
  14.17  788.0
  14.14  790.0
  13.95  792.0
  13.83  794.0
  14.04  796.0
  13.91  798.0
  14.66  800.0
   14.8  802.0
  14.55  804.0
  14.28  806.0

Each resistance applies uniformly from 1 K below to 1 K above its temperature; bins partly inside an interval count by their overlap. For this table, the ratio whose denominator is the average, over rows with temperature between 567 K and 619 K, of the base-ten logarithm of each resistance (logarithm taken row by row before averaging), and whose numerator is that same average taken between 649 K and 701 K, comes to 0.96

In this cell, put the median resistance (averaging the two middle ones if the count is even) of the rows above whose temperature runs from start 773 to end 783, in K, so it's 14.3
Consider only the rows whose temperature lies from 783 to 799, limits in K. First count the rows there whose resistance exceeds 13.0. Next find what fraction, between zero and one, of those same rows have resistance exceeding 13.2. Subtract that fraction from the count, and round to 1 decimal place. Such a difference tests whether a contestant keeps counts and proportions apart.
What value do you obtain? 7.0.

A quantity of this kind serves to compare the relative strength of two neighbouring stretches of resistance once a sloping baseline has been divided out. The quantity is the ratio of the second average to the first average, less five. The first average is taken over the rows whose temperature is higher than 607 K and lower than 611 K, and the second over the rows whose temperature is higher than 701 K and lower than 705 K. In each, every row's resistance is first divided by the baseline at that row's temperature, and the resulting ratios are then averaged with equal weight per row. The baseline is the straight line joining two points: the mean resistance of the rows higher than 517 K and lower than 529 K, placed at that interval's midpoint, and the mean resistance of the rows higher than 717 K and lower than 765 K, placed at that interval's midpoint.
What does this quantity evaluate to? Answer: -4.54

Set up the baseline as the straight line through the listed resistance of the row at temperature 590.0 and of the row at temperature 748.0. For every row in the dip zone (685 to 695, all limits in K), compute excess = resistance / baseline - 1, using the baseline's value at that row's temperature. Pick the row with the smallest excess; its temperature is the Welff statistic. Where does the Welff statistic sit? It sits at 694.0 K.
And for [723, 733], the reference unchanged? 724.0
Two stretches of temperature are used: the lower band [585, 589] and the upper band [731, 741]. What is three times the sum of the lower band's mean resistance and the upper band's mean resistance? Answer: 88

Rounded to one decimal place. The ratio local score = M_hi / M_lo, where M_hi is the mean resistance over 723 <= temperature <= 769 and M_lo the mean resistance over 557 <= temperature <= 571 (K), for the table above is 1.3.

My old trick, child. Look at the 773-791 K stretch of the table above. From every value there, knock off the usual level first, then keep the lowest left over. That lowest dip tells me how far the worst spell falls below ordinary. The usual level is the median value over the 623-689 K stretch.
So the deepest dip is 2.0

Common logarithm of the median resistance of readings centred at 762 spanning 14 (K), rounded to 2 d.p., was 1.23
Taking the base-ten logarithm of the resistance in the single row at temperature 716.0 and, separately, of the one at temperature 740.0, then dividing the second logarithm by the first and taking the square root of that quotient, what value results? 1.05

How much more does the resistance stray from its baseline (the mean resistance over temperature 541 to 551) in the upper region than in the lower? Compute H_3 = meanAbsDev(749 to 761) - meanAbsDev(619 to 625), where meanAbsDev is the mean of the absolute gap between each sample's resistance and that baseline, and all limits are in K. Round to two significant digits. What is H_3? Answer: 5.0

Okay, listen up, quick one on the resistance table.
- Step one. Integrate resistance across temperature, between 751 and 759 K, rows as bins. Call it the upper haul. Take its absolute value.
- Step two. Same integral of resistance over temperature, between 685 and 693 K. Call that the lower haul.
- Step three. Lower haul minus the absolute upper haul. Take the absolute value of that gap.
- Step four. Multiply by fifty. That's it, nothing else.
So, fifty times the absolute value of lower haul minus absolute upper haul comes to 2927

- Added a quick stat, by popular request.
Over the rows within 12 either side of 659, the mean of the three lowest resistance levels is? 12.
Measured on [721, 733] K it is 17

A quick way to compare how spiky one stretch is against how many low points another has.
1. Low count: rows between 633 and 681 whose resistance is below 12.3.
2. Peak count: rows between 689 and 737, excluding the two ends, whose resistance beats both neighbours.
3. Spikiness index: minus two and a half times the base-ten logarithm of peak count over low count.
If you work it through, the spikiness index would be 1.9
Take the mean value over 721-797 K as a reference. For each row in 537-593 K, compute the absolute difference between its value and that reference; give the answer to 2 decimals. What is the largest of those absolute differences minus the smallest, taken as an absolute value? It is 1.58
